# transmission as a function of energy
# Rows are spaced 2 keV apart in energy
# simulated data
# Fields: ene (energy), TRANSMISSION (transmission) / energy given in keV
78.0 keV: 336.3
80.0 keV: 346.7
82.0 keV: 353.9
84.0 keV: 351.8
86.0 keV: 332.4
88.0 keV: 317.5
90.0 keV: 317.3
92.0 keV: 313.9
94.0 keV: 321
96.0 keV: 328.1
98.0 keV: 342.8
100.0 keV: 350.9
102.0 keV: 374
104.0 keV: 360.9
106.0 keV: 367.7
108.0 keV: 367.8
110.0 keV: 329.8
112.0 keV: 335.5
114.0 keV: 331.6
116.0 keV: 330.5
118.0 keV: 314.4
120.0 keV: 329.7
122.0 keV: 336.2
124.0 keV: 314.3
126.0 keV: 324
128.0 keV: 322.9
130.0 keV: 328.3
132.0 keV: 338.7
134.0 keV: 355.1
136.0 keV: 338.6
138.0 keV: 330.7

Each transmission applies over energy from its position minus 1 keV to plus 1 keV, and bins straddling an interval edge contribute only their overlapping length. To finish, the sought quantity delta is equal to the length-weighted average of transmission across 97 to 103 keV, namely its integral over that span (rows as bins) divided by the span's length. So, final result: 356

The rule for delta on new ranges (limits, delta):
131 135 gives 347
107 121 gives 334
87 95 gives 317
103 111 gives 357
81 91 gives 335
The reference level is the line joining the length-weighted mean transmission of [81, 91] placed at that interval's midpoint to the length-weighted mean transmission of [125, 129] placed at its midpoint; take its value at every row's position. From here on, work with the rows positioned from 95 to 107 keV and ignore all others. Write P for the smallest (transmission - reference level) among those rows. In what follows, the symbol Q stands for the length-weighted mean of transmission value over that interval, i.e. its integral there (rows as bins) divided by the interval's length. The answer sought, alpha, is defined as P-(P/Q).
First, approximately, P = -4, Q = 354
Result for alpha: -4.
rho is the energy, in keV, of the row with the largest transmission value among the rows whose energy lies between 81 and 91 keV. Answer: 82.0 keV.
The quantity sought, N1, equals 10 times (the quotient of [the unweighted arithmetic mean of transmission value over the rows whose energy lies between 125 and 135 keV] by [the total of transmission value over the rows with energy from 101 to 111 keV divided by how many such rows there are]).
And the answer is 9.3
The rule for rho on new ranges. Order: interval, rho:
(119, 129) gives 122.0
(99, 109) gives 102.0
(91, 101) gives 100.0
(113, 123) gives 122.0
